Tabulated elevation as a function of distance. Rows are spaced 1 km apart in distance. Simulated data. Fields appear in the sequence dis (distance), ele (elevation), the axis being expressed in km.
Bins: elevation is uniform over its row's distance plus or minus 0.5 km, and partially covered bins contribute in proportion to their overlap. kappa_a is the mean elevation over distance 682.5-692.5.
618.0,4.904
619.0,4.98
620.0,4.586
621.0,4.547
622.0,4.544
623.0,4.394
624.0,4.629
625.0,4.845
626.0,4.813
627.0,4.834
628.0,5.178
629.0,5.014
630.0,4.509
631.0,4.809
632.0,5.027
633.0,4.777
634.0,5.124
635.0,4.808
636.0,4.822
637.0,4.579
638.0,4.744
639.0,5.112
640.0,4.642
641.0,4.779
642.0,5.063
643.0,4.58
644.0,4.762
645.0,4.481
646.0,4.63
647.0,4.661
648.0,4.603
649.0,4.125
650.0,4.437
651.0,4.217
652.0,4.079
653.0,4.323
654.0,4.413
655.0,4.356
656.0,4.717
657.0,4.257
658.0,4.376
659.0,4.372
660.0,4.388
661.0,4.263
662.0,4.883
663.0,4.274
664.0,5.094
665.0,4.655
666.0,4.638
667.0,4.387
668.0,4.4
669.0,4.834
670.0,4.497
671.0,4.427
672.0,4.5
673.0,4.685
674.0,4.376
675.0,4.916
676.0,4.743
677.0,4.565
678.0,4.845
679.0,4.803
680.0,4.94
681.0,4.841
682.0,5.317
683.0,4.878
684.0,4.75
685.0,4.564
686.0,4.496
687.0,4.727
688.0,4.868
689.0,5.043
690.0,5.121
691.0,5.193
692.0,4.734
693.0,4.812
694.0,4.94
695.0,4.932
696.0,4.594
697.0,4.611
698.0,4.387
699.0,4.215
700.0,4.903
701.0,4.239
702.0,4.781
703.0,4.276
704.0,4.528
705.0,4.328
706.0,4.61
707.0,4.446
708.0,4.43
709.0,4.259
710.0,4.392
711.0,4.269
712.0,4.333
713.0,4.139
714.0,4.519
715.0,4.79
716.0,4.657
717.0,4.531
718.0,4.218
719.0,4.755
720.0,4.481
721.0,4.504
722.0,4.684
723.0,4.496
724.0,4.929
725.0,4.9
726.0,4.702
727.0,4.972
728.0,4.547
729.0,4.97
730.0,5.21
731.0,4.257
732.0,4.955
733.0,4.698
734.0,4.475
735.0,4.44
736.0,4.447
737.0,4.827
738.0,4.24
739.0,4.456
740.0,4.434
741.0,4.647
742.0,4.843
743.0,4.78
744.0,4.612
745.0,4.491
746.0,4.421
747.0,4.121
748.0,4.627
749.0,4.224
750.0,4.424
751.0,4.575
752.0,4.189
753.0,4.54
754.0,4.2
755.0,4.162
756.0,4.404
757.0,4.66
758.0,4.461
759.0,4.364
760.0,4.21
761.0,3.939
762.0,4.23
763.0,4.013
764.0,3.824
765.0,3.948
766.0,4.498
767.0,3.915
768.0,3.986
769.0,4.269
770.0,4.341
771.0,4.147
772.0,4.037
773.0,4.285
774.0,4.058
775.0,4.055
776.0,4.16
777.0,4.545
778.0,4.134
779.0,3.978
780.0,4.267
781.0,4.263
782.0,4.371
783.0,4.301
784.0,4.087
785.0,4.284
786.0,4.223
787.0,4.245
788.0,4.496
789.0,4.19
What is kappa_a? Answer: 4.8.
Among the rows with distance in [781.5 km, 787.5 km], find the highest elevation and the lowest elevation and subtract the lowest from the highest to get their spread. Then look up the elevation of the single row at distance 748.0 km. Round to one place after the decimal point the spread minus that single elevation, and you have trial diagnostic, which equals -4.3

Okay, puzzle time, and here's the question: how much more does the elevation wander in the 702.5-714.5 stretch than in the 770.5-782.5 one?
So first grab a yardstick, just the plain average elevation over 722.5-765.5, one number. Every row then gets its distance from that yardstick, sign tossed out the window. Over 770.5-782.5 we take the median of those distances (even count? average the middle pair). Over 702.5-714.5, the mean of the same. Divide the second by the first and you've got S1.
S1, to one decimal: 0.4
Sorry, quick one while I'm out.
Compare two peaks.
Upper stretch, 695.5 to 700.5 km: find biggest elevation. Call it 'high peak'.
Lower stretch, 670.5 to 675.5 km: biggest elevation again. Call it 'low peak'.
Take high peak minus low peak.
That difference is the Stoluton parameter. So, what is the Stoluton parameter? -0.01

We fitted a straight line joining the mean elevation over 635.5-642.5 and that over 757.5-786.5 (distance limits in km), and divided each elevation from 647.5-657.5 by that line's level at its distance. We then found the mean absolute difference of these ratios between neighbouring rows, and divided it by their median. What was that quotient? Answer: 0.060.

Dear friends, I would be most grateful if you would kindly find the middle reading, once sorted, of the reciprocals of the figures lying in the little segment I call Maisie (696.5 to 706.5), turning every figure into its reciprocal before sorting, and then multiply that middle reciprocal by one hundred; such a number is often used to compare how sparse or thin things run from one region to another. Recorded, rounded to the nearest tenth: 22.4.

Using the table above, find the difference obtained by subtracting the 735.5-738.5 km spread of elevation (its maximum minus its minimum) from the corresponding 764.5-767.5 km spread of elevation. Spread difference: 0.00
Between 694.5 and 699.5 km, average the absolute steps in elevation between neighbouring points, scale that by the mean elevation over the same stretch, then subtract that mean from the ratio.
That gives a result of -4.51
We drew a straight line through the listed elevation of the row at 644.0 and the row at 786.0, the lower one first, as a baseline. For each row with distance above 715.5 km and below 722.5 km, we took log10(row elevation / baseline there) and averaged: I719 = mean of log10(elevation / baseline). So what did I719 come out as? 0.006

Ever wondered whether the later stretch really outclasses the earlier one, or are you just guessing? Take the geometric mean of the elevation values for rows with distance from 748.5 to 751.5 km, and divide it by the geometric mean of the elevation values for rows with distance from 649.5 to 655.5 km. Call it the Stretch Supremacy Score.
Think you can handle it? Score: 1.02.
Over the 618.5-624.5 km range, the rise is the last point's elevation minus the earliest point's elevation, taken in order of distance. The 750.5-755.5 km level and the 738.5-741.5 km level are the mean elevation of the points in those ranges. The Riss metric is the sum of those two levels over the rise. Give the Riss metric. -25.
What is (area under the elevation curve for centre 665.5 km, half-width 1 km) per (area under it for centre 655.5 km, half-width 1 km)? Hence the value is 1.02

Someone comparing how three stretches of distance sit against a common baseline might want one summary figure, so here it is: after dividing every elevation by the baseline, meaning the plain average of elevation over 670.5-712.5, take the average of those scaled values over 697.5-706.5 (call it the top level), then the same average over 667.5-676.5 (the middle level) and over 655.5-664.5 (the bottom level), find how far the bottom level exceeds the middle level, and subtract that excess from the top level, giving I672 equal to 0.979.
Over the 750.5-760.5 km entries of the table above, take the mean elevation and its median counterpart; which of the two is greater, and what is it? 4.4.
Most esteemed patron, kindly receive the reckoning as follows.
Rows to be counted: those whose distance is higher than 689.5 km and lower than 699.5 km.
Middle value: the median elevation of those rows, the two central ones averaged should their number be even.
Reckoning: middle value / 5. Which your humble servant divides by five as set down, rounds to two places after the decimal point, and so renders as 0.95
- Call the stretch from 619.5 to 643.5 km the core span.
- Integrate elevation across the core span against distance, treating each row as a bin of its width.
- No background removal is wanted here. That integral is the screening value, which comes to 115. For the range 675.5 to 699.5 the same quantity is 115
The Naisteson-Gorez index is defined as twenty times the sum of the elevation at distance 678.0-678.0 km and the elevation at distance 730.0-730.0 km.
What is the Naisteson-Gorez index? 201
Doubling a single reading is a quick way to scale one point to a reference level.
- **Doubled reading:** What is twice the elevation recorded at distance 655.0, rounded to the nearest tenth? 8.7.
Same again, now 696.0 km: 9.2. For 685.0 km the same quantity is 9.1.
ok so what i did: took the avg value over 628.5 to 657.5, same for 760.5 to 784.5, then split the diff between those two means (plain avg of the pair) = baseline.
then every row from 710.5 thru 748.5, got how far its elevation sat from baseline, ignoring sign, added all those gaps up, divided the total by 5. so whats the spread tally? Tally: 2.0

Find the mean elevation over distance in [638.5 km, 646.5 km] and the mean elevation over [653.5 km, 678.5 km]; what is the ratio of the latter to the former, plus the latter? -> 5.5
